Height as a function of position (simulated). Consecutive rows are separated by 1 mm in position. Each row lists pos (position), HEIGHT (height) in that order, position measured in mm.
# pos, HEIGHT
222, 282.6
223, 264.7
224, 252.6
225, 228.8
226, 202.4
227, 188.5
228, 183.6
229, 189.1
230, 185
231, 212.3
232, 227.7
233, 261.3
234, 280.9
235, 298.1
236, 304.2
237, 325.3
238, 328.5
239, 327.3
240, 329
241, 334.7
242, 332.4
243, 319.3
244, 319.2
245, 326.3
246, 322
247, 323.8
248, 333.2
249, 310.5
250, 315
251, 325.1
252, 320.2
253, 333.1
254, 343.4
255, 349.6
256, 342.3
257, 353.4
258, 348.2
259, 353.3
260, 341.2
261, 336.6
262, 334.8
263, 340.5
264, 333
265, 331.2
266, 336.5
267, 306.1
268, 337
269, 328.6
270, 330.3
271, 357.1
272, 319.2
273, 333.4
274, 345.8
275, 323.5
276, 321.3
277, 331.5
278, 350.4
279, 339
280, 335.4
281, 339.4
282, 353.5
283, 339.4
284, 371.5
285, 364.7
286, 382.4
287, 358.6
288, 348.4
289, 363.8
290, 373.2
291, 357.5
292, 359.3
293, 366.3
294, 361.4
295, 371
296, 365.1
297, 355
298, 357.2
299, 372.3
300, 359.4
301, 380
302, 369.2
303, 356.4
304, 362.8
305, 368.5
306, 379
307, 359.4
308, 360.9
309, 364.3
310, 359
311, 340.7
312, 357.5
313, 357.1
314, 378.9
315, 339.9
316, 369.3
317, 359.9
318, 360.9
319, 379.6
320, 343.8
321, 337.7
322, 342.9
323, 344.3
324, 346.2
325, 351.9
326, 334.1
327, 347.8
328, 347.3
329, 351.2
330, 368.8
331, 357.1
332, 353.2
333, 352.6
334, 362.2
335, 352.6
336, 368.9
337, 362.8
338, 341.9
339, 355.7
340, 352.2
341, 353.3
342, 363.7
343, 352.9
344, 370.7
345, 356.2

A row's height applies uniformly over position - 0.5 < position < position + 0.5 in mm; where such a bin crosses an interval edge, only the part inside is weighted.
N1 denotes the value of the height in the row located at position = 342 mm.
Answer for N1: 363.7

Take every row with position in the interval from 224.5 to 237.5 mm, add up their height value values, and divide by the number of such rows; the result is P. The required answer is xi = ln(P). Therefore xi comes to 5.47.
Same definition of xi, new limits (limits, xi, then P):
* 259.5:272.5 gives 5.81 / 333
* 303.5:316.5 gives 5.89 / 361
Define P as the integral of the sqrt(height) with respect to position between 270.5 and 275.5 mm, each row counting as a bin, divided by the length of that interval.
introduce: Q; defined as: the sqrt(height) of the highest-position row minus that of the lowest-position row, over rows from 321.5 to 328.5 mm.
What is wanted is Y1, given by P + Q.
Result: 18.4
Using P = 18.3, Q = 0.1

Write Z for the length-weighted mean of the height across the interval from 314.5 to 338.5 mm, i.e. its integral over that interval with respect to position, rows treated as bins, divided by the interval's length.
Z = 353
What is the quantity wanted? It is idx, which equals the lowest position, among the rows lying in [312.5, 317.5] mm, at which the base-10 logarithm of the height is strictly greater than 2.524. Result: 313 mm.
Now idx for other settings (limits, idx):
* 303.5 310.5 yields 304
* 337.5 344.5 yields 338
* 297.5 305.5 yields 298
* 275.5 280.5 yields 278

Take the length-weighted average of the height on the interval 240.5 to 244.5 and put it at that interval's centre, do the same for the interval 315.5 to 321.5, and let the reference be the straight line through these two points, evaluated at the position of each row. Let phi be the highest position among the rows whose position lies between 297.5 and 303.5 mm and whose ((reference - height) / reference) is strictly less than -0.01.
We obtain 303 mm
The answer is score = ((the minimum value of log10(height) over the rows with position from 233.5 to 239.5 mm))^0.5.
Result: 1.565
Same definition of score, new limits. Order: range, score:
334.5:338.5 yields 1.592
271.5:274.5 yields 1.582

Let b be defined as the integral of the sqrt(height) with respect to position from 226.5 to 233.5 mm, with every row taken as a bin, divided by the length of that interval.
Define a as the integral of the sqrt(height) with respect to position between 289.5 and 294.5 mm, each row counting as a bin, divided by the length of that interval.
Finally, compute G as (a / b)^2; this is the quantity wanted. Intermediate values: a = 19.07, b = 14.4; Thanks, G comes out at 1.8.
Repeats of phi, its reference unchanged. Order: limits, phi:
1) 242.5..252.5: 248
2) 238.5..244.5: 242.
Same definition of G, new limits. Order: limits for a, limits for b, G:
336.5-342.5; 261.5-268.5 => 1.1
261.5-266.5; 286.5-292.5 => 0.9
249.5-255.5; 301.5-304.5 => 0.9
